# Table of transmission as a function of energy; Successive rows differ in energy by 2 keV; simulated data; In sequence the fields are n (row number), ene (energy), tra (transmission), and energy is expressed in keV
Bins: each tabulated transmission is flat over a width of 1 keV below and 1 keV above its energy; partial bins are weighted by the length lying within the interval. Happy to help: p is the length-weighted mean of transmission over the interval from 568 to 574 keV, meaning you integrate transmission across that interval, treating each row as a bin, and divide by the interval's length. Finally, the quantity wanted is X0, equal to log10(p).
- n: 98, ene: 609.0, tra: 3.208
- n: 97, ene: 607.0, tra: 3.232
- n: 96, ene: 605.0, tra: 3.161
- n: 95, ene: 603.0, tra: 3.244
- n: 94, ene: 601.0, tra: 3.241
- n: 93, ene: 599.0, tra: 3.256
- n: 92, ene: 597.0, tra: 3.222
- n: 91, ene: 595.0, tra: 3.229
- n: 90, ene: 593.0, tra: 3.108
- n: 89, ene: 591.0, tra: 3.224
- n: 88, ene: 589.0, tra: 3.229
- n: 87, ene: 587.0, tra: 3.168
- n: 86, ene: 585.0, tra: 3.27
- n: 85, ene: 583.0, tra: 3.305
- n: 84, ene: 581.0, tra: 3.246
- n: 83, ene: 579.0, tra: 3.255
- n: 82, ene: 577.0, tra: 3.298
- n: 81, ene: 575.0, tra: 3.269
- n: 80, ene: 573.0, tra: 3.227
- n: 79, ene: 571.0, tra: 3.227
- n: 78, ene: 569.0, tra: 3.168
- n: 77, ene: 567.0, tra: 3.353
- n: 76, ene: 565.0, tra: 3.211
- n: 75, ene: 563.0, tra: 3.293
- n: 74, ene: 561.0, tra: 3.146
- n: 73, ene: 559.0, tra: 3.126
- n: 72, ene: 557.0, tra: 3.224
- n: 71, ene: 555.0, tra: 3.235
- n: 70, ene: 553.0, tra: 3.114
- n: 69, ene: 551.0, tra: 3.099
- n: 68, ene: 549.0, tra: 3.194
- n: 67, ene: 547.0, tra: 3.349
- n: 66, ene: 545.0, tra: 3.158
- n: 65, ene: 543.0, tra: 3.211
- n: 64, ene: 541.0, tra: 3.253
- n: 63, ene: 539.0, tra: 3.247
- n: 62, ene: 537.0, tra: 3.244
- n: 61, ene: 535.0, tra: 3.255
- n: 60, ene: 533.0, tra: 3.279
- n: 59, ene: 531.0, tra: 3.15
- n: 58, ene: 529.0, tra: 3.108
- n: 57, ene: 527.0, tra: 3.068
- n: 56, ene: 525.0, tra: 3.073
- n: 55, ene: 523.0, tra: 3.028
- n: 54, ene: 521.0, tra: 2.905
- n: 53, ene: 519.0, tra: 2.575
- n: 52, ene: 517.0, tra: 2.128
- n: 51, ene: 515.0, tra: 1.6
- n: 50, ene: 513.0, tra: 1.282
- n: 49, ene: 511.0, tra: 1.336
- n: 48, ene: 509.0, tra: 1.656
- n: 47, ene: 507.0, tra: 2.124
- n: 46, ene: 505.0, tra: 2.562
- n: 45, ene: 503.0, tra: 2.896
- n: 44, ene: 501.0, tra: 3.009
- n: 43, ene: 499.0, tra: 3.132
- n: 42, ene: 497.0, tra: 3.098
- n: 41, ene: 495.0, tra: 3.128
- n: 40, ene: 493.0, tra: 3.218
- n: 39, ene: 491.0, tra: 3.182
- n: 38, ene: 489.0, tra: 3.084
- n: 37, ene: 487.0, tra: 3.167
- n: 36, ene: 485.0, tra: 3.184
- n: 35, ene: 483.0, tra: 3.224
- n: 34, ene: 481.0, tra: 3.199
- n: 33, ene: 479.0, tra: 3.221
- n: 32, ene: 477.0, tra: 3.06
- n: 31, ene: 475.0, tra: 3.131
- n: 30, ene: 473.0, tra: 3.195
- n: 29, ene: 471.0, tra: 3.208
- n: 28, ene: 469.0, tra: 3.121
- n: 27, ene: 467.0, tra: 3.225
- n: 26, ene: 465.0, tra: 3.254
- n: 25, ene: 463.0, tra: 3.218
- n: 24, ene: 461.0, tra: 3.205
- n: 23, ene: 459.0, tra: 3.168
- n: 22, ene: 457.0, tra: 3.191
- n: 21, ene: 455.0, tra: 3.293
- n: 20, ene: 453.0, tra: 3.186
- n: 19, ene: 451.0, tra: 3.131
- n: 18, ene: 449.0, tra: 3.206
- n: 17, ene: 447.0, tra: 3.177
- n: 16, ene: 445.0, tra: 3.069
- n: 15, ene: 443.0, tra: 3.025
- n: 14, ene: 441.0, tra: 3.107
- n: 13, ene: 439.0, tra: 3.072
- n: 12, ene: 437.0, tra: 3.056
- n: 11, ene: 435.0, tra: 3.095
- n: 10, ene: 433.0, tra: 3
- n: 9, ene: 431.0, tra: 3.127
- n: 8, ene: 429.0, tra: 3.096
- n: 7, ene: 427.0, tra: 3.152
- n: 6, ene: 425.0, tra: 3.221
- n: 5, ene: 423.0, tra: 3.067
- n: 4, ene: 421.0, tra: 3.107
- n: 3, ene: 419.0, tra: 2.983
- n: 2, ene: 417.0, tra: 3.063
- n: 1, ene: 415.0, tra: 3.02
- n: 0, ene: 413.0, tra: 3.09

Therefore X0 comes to 0.506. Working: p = 3.21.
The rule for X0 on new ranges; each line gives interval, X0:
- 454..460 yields 0.507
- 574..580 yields 0.515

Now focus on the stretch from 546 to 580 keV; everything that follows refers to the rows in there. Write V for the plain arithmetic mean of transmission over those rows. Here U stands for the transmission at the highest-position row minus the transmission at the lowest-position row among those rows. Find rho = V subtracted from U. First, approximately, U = -0.09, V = 3.22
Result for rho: -3.32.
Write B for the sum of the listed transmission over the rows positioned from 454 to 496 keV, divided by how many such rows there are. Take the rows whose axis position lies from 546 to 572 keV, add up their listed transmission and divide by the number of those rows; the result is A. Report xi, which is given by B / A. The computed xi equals 0.99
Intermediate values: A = 3.21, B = 3.18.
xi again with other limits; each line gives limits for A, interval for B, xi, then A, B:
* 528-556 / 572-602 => 1.01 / 3.21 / 3.24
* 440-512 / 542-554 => 1.06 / 3.02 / 3.19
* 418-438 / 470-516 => 0.90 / 3.09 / 2.78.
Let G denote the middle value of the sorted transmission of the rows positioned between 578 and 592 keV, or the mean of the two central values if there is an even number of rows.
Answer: 3.25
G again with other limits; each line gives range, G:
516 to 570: 3.17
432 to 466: 3.17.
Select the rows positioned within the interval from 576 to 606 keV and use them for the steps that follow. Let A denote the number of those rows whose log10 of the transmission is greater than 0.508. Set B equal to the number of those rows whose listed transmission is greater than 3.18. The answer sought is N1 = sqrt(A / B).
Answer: 1.00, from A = 12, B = 12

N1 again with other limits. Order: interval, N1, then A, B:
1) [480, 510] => 0.45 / 1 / 5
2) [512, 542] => 1.00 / 5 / 5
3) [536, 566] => 0.84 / 7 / 10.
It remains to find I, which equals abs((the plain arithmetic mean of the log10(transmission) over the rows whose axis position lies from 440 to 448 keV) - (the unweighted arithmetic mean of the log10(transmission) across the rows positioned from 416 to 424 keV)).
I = 0.006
